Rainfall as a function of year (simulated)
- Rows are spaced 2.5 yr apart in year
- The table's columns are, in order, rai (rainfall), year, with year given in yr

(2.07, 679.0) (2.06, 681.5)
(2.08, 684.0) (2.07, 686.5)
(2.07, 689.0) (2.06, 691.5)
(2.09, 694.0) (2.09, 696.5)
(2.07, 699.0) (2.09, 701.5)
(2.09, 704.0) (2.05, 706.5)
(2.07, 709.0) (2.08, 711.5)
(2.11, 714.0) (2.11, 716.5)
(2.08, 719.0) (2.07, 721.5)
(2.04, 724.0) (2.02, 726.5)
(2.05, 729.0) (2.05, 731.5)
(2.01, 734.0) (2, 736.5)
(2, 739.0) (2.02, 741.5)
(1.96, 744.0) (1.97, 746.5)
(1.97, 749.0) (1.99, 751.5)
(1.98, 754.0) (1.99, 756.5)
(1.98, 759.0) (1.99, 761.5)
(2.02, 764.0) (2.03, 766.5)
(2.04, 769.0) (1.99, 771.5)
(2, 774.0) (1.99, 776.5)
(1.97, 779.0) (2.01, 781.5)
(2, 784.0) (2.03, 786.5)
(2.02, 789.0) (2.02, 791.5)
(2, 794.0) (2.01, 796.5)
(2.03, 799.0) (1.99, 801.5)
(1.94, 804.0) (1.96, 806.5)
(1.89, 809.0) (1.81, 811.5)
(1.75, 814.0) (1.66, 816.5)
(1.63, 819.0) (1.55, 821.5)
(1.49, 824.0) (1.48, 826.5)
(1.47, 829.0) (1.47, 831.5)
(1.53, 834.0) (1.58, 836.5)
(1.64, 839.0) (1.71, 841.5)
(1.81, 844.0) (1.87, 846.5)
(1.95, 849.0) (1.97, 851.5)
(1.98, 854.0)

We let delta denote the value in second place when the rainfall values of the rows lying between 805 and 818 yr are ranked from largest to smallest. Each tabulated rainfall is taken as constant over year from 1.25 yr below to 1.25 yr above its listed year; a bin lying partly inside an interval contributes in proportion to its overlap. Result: 1.89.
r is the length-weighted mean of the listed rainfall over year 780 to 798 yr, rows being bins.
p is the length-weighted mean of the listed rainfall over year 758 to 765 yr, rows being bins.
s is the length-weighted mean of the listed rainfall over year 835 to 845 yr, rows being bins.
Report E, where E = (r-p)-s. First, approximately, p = 2.00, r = 2.01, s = 1.68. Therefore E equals -1.66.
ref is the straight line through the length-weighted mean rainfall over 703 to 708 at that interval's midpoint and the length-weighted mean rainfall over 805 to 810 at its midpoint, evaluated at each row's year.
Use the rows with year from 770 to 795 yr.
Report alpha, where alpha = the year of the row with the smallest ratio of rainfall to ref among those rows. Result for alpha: 779.0 yr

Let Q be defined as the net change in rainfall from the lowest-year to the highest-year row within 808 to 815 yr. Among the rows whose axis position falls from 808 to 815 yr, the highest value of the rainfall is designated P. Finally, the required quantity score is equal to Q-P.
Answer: -2.03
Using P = 1.89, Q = -0.140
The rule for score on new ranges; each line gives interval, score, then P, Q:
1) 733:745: -2.07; 2.02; -0.050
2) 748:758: -1.97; 1.99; 0.020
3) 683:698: -2.08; 2.09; 0.010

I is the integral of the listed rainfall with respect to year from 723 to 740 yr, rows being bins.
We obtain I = 34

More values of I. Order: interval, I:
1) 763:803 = 80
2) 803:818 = 27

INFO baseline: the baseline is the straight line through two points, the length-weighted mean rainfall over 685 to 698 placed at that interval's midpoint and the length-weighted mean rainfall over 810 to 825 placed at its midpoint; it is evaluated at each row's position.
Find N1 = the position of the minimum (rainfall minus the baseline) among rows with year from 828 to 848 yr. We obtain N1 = 829.0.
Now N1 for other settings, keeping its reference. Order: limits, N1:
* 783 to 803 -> 784.0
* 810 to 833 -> 829.0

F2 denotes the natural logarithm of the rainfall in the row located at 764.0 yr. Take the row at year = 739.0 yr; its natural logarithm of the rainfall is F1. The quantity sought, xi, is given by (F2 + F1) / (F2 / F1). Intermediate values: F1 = 0.69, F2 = 0.703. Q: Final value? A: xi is 1.4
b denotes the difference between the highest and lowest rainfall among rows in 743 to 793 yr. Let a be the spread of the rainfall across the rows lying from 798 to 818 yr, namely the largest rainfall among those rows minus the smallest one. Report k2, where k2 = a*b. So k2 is 0.03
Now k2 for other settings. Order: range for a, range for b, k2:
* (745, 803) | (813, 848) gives 0.03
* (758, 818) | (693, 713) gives 0.02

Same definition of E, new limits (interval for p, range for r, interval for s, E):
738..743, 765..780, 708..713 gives -2.08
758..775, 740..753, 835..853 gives -1.81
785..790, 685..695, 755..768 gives -1.95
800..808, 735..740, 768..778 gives -1.97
